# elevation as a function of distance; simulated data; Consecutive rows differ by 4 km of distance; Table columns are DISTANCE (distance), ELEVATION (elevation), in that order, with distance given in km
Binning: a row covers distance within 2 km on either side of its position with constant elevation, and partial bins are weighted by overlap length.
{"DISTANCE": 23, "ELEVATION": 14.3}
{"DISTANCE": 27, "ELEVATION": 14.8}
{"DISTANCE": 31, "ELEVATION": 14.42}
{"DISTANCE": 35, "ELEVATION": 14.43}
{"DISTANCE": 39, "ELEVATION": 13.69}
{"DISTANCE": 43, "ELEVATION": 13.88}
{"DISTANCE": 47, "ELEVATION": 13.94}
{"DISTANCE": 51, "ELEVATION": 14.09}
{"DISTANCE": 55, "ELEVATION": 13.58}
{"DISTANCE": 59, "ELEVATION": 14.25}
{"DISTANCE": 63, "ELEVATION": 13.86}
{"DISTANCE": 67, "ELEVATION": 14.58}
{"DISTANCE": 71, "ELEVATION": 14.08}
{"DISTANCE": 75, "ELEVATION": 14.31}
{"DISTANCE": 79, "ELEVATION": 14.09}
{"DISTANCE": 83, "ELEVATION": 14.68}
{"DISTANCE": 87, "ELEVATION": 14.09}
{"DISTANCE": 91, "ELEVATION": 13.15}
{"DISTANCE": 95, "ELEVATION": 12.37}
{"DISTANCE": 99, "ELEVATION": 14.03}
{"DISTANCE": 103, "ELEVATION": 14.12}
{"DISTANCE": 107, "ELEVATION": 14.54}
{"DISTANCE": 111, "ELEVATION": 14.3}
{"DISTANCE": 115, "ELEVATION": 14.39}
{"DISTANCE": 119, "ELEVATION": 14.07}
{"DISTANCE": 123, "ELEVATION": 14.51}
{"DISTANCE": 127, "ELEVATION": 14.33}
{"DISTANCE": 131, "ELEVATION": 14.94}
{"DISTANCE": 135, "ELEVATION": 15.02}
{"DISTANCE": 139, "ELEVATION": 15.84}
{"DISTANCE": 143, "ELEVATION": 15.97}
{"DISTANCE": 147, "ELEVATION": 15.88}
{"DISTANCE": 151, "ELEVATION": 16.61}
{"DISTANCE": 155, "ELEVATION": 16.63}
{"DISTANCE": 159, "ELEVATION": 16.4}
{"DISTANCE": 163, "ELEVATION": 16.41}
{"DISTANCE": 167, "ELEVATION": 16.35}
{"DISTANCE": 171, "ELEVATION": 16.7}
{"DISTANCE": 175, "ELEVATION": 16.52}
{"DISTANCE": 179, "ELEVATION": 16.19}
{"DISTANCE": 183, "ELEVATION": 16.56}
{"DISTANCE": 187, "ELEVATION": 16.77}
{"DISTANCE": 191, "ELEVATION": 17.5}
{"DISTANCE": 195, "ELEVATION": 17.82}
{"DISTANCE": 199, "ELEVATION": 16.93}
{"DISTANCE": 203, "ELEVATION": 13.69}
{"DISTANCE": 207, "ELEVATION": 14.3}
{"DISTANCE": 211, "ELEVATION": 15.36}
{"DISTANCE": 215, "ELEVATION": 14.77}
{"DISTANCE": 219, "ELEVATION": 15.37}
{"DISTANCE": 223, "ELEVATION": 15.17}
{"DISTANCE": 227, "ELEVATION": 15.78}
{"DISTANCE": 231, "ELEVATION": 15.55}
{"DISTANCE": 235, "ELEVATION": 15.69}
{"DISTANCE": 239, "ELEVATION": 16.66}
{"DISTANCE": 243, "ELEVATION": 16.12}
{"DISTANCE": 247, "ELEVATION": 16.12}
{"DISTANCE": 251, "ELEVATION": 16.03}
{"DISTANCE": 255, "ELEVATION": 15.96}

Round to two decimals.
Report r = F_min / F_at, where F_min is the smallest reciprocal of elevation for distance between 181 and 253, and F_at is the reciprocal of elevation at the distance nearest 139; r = 0.89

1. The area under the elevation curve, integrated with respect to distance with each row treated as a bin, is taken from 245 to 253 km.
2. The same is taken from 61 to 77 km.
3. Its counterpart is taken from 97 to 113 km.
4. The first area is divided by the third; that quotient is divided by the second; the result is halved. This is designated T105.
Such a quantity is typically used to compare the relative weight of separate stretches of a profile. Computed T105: 0.0012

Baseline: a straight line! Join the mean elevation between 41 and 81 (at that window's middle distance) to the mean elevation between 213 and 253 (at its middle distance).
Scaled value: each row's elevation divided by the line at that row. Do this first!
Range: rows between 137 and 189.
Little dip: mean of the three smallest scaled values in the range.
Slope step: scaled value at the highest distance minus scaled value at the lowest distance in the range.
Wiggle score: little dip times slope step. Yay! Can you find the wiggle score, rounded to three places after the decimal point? 0.030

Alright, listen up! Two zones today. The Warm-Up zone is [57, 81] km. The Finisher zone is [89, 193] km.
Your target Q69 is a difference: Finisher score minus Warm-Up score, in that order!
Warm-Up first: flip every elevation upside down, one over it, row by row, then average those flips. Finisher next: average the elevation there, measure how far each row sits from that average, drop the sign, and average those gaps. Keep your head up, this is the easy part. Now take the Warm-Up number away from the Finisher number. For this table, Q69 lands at 1.1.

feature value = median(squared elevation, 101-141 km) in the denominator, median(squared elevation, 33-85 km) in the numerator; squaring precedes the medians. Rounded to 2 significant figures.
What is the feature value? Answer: 0.95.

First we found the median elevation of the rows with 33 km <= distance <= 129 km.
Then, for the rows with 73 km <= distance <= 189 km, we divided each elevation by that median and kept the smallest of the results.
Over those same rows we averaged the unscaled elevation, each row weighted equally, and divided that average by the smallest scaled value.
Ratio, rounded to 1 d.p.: 17.3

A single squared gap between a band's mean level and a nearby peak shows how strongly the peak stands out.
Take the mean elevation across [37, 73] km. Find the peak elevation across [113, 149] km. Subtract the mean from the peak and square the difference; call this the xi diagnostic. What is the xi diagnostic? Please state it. 3.9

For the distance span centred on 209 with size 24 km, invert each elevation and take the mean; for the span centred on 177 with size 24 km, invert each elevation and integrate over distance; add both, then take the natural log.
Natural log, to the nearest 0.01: 0.42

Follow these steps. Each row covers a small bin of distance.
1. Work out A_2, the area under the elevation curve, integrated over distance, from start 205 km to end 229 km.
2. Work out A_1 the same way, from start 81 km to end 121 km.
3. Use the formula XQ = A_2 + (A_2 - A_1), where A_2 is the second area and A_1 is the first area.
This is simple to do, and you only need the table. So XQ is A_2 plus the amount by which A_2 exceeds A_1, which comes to 167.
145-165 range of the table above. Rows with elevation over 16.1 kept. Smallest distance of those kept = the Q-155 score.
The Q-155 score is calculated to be 151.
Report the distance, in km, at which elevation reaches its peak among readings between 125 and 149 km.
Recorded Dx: 143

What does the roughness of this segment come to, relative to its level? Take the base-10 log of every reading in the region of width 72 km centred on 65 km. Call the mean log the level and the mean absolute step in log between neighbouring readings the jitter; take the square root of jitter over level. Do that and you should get 0.120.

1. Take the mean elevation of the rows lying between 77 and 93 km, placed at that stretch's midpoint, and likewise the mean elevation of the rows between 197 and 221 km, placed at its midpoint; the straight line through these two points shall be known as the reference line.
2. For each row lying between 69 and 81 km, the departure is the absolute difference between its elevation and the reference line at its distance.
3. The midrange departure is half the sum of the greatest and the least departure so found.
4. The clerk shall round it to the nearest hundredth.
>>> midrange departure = 0.27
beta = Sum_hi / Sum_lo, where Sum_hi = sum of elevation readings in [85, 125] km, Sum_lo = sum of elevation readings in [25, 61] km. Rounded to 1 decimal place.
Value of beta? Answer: 1.1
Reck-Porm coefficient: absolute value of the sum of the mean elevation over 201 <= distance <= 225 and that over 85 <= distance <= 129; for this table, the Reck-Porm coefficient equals 28.8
